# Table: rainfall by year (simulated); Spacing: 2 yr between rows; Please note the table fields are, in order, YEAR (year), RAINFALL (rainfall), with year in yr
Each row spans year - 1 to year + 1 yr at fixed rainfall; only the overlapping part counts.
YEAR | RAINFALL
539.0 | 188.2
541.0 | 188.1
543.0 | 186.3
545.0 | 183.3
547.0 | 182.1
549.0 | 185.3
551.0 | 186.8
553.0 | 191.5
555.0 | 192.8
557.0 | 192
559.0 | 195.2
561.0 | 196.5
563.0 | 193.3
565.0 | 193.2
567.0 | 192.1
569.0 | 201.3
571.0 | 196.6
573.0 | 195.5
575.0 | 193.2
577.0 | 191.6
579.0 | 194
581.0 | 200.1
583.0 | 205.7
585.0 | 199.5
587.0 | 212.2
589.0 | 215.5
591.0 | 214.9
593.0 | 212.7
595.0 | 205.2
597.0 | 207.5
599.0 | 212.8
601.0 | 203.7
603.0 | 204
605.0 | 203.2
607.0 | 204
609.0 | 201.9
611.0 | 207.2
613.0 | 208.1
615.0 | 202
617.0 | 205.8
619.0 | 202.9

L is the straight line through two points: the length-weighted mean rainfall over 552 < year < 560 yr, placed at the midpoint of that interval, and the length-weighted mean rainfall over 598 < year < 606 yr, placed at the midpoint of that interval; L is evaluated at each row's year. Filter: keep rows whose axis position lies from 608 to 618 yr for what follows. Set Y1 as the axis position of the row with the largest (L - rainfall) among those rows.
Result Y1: 615.0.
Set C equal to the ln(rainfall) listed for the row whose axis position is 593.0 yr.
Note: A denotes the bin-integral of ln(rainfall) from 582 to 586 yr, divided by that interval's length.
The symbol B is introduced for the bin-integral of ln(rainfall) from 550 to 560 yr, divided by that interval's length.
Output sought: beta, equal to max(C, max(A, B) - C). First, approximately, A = 5.31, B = 5.26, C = 5.36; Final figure 5.36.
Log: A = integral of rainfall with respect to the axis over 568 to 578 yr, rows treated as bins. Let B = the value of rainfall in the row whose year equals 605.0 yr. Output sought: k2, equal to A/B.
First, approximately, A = 1956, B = 203.2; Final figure 10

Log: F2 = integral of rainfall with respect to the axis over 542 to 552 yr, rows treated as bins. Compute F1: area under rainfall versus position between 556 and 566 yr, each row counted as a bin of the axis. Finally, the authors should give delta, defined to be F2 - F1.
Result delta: -93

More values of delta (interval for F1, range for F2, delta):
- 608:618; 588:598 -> 62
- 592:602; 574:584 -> -115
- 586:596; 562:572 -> -168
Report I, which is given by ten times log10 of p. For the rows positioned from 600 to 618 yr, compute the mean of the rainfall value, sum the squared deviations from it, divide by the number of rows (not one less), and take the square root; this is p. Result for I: 3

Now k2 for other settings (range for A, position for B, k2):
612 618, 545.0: 7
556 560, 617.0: 4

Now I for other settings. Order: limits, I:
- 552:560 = 2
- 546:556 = 6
